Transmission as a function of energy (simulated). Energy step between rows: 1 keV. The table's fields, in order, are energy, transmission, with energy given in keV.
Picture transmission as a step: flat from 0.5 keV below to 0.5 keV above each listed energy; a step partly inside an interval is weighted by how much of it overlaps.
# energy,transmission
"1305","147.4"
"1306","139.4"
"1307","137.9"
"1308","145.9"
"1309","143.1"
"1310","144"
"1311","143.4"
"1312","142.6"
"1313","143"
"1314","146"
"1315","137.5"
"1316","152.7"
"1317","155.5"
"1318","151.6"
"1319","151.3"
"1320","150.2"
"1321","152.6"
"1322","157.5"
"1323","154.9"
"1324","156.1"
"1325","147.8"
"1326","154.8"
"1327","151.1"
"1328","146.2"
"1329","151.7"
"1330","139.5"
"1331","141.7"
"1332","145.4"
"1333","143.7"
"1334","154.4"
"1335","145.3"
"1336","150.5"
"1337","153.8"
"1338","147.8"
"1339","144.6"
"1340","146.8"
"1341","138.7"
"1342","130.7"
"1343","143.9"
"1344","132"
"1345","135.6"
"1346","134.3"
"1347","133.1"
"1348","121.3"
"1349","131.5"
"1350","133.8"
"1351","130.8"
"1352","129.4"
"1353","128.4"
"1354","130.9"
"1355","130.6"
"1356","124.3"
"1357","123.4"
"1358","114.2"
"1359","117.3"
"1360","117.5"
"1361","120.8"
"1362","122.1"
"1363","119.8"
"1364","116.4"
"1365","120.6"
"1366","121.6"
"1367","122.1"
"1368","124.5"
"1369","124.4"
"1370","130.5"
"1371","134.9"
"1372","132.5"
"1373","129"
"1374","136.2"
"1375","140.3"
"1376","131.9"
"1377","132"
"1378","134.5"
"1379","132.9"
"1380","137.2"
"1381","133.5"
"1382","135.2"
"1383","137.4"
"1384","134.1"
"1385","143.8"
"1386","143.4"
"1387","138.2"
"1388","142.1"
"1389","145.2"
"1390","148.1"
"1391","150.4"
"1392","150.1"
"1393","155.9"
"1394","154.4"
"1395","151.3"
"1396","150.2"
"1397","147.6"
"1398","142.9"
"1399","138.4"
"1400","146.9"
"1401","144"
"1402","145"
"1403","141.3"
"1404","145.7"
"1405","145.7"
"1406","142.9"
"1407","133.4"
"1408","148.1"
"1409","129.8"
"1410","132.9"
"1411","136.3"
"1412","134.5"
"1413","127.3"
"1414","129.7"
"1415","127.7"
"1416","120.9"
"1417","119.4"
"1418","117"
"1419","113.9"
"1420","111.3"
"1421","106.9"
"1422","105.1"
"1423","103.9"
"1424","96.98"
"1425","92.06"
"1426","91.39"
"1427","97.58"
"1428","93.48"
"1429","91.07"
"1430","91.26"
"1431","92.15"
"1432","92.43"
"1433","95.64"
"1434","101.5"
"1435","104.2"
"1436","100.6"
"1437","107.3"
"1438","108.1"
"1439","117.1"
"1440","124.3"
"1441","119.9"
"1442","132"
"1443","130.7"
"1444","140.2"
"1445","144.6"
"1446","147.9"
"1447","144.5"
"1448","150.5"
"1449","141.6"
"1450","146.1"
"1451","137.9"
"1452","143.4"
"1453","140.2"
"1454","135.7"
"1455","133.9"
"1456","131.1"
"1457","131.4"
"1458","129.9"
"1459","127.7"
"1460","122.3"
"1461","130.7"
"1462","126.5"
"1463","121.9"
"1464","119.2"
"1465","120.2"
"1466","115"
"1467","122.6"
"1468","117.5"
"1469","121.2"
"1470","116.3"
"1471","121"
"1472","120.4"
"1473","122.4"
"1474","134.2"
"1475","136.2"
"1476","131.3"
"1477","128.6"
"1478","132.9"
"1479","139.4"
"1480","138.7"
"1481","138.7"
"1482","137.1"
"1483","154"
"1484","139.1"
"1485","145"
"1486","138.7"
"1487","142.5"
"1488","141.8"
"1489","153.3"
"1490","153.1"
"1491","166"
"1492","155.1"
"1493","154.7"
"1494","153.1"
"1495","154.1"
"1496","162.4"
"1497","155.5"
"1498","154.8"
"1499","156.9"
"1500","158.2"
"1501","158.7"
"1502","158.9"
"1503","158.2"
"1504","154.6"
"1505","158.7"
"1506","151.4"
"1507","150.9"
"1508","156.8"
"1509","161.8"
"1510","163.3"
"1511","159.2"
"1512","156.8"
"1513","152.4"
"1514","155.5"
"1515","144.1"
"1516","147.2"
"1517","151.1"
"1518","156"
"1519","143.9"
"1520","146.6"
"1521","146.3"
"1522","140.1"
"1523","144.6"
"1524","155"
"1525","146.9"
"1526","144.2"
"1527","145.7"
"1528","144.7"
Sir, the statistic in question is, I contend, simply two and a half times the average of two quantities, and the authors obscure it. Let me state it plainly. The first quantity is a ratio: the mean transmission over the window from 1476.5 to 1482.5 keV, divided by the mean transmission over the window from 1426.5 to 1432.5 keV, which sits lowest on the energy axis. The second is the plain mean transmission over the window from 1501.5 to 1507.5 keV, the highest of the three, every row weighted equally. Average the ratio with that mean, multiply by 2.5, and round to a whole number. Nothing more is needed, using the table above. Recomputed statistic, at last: 196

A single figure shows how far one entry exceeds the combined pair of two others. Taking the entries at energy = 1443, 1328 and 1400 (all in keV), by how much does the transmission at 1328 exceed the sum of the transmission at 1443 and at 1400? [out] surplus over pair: -131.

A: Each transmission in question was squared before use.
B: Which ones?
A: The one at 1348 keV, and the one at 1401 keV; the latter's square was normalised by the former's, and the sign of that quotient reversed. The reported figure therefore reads -1.41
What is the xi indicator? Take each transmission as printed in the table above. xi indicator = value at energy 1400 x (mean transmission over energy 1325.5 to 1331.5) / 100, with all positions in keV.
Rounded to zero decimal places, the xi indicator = 217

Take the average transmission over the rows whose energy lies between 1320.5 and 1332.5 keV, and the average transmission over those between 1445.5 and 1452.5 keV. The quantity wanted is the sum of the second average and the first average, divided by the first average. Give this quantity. 1.96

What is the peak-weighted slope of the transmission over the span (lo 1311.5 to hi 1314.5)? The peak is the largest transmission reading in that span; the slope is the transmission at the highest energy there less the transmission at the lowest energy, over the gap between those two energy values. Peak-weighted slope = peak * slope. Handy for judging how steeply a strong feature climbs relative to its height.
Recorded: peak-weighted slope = 248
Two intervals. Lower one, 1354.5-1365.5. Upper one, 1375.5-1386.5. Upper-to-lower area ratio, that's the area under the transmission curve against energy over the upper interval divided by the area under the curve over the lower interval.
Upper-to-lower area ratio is 1.13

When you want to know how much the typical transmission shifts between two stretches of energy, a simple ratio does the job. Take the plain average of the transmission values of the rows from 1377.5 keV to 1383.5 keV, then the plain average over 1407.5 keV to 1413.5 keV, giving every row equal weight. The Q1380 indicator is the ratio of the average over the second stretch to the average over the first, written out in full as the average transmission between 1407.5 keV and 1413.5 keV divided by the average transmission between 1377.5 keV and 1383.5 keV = 1.00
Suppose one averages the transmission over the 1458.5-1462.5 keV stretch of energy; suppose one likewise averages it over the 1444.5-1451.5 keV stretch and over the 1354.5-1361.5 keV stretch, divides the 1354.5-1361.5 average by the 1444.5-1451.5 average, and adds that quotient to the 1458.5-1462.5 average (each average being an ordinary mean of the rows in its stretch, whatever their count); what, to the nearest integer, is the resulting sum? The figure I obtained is 128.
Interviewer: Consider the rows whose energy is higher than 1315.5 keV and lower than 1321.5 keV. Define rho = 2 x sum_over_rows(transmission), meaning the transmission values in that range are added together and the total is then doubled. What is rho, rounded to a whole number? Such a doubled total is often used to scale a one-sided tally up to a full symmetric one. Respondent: 1828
